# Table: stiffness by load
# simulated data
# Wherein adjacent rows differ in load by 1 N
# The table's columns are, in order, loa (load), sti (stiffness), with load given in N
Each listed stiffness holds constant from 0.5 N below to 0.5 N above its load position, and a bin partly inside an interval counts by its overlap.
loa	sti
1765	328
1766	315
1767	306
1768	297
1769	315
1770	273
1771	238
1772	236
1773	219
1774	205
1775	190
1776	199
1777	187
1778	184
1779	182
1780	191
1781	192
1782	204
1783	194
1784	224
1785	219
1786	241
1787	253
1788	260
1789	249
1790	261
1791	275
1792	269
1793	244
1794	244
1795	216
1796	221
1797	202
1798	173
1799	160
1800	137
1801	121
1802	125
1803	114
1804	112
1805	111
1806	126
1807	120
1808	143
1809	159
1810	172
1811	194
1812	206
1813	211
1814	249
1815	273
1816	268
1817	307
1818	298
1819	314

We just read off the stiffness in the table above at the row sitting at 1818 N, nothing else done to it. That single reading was 298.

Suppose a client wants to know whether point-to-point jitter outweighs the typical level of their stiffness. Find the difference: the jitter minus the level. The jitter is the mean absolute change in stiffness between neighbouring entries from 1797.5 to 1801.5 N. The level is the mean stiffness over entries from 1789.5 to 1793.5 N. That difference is -245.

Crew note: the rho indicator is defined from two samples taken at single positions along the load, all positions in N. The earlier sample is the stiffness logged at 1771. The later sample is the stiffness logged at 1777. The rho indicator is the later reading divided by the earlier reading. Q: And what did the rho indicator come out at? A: 0.79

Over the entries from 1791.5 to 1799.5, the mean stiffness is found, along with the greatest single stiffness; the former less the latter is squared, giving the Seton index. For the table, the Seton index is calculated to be 2796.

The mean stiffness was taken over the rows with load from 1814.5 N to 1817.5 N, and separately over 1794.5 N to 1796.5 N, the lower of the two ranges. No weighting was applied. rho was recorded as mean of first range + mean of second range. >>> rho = 501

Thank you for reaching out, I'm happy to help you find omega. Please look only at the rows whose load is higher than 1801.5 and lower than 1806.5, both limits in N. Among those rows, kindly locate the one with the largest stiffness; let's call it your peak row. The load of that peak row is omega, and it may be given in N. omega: 1806 N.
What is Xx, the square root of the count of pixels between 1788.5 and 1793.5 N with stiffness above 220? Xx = 2.2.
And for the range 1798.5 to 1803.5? 0.0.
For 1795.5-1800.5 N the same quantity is 1.0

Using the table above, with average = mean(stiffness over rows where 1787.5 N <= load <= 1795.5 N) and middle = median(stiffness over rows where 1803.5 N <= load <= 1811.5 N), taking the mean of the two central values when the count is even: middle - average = -118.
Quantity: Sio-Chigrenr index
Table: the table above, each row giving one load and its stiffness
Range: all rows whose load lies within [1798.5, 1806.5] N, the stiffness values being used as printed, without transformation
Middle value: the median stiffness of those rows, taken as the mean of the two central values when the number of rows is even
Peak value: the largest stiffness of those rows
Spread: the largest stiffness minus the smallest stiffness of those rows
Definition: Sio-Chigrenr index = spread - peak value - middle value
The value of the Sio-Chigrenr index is -234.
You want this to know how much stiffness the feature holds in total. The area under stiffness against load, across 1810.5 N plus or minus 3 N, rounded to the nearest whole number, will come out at 1085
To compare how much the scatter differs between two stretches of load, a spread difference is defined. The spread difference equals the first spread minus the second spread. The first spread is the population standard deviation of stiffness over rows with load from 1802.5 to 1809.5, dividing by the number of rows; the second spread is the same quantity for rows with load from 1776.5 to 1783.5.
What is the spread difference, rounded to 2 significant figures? 10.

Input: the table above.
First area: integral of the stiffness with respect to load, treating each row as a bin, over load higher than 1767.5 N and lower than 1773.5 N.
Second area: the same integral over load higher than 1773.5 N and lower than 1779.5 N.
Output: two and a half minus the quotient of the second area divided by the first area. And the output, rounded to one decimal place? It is 1.8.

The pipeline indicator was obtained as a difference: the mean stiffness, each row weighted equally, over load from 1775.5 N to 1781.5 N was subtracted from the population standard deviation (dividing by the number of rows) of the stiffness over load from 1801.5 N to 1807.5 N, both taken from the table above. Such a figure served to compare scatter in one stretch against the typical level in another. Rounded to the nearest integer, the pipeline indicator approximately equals -183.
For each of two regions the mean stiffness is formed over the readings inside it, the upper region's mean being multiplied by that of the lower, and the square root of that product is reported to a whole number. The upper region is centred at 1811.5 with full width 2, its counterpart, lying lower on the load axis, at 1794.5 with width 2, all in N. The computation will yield 214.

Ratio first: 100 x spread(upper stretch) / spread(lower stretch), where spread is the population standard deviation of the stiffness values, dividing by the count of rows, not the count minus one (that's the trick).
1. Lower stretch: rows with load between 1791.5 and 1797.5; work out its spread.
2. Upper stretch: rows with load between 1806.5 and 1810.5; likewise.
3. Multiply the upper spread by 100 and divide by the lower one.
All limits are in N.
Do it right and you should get 88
